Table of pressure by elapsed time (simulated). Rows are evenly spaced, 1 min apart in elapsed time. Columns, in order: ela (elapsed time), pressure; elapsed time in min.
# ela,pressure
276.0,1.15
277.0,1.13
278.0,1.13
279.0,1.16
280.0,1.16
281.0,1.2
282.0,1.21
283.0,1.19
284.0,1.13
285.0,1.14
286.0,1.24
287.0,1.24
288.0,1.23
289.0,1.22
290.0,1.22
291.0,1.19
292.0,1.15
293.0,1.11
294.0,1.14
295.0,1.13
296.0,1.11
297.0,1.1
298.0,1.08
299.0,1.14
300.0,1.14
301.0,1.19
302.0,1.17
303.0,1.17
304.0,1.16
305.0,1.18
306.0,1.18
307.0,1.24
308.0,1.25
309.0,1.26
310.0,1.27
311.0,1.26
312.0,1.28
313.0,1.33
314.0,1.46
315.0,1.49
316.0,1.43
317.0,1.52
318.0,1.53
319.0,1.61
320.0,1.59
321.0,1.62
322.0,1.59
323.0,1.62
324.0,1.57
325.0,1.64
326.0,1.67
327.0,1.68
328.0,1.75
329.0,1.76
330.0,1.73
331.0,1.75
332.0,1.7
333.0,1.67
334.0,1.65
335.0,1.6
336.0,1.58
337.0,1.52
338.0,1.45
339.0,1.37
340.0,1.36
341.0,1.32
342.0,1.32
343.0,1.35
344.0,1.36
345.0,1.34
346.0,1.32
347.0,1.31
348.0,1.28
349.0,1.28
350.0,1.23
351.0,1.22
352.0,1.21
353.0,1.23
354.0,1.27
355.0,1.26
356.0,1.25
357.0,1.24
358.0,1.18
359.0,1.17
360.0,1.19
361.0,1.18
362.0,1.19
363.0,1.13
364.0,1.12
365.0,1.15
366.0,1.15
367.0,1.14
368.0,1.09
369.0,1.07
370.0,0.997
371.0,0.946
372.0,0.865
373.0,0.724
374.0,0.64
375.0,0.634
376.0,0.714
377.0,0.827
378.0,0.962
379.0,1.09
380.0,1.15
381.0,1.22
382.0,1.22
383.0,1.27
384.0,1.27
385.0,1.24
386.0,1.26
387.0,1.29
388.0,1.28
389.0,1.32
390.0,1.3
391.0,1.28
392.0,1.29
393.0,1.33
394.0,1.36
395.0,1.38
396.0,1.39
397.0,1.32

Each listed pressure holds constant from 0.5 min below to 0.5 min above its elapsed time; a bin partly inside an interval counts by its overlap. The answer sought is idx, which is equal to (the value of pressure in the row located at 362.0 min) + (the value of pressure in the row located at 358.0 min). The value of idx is 2.37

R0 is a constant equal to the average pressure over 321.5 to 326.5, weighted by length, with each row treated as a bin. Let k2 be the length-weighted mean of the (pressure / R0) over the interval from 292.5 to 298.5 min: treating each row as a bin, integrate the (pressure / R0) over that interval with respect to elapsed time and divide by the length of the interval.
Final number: 0.69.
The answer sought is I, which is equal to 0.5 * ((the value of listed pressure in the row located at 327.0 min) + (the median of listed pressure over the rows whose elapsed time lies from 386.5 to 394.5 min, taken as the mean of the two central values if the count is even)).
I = 1.49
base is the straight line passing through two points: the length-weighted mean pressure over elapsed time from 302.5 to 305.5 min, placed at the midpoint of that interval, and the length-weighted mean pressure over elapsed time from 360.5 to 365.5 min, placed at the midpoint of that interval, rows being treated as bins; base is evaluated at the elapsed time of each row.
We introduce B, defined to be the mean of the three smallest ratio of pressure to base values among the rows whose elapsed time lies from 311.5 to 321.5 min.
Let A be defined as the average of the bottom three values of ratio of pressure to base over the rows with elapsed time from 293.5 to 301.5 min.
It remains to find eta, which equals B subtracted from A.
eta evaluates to -0.22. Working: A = 0.94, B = 1.15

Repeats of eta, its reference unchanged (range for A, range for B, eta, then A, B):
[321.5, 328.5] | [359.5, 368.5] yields 0.40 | 1.37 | 0.97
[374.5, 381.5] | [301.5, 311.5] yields -0.37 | 0.63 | 1.00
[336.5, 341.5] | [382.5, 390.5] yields 0.07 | 1.16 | 1.09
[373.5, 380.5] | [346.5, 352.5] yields -0.48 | 0.58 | 1.05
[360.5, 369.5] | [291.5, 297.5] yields 0.00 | 0.95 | 0.94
